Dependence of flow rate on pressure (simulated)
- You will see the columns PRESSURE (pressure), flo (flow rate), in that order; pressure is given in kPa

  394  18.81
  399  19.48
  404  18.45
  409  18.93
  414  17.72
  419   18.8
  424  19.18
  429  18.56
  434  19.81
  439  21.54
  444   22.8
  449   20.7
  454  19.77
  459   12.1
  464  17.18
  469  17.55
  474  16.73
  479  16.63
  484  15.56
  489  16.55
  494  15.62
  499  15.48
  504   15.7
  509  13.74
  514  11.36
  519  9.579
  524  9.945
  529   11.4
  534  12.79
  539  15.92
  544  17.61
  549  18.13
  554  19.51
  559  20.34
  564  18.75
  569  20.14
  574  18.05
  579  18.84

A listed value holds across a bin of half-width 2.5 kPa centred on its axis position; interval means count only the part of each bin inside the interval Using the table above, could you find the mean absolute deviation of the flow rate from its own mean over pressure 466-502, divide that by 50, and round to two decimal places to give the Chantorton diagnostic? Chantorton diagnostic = 0.01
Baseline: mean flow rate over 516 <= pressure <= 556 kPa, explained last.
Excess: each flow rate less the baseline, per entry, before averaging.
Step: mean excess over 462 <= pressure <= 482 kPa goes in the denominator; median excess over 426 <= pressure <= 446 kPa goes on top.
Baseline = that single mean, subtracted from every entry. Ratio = 2.4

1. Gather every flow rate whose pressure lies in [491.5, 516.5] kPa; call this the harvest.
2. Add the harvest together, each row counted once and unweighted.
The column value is 72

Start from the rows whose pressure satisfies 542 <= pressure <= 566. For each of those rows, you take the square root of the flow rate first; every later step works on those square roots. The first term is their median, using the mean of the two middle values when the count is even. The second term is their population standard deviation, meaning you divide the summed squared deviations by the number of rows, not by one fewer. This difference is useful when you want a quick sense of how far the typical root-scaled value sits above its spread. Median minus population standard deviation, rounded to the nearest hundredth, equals 4.22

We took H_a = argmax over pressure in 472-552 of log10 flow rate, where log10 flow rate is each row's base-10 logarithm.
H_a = 549 kPa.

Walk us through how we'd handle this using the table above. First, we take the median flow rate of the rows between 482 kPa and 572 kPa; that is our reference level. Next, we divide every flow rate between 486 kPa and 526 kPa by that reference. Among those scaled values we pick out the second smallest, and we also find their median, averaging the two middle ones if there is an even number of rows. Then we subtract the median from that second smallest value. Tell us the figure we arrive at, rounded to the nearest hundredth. -0.30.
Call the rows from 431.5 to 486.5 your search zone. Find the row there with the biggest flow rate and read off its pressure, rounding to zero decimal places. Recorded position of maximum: 444 kPa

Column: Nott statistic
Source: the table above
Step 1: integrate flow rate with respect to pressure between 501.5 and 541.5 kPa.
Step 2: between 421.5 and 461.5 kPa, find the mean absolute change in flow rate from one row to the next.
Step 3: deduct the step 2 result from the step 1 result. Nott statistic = 500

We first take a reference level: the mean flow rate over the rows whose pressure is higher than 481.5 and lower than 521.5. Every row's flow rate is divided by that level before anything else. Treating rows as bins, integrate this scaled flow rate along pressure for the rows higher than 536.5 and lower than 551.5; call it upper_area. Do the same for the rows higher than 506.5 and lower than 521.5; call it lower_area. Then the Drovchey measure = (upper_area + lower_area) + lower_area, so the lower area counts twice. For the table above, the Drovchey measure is 43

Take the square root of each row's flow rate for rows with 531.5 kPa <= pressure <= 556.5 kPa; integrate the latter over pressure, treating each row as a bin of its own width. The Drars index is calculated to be 102.2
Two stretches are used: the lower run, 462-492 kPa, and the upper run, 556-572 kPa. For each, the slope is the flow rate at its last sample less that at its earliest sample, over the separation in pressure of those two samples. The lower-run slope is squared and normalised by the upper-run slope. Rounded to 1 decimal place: 0.0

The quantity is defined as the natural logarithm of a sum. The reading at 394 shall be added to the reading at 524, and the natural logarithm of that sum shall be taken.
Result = 3.359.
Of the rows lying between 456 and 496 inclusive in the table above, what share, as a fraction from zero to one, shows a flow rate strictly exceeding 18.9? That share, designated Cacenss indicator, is 0.00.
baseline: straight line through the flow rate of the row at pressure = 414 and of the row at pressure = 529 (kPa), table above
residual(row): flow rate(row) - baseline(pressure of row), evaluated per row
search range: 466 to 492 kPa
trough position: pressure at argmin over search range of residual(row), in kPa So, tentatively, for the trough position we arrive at 484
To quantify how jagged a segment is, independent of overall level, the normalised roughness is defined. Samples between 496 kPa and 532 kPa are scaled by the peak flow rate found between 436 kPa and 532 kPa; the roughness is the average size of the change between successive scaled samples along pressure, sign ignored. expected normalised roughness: 0.060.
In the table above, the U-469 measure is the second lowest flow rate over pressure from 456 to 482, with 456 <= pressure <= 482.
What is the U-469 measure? 16.63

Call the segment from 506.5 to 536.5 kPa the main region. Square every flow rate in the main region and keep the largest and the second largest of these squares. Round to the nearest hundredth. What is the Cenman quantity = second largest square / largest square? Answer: 0.87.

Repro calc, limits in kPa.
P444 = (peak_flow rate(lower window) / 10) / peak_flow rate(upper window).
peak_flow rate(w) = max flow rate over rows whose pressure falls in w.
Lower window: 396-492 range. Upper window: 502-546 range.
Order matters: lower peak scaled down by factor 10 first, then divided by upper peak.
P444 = 0.129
